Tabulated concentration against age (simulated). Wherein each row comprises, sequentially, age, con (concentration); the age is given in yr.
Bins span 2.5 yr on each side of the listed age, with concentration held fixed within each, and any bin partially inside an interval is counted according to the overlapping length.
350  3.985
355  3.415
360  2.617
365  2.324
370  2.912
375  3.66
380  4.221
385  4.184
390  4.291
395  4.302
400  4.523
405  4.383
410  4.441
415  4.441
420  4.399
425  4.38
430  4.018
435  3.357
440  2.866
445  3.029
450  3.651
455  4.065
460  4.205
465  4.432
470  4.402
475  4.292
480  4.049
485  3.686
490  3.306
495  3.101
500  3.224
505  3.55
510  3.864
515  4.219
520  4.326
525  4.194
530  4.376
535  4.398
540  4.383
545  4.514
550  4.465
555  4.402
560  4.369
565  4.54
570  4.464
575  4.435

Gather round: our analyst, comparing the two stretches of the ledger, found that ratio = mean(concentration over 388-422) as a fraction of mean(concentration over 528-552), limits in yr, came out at 0.99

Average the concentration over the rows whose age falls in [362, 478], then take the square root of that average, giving 1.99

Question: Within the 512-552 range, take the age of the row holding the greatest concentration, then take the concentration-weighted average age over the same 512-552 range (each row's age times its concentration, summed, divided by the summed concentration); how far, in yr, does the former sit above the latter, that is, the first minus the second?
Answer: 12.3 yr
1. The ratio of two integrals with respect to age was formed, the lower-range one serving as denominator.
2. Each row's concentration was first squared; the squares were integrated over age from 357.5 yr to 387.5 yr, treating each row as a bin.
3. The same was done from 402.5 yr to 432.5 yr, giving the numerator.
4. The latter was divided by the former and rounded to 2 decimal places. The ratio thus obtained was 1.63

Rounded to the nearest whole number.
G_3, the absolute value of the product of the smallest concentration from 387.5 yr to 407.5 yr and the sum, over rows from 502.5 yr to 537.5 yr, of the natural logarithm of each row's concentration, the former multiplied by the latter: 43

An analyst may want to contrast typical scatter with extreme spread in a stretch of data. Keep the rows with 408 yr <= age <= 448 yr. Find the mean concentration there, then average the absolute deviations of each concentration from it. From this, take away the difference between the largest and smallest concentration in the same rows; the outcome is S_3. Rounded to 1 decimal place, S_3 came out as -1.0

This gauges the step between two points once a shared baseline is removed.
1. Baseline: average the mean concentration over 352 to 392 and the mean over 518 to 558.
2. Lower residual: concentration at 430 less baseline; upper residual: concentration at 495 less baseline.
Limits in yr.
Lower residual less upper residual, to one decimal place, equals 0.9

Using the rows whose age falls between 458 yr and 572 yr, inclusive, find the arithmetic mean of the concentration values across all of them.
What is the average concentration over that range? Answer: 4.1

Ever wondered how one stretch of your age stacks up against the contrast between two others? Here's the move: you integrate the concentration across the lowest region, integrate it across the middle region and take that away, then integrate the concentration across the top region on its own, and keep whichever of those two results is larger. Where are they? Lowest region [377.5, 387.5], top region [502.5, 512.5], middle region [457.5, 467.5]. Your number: 37.1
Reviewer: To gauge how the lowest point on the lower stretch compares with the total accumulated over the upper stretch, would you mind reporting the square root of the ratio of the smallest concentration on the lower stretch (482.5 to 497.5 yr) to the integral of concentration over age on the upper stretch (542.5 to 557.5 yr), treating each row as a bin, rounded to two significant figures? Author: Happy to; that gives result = 0.22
